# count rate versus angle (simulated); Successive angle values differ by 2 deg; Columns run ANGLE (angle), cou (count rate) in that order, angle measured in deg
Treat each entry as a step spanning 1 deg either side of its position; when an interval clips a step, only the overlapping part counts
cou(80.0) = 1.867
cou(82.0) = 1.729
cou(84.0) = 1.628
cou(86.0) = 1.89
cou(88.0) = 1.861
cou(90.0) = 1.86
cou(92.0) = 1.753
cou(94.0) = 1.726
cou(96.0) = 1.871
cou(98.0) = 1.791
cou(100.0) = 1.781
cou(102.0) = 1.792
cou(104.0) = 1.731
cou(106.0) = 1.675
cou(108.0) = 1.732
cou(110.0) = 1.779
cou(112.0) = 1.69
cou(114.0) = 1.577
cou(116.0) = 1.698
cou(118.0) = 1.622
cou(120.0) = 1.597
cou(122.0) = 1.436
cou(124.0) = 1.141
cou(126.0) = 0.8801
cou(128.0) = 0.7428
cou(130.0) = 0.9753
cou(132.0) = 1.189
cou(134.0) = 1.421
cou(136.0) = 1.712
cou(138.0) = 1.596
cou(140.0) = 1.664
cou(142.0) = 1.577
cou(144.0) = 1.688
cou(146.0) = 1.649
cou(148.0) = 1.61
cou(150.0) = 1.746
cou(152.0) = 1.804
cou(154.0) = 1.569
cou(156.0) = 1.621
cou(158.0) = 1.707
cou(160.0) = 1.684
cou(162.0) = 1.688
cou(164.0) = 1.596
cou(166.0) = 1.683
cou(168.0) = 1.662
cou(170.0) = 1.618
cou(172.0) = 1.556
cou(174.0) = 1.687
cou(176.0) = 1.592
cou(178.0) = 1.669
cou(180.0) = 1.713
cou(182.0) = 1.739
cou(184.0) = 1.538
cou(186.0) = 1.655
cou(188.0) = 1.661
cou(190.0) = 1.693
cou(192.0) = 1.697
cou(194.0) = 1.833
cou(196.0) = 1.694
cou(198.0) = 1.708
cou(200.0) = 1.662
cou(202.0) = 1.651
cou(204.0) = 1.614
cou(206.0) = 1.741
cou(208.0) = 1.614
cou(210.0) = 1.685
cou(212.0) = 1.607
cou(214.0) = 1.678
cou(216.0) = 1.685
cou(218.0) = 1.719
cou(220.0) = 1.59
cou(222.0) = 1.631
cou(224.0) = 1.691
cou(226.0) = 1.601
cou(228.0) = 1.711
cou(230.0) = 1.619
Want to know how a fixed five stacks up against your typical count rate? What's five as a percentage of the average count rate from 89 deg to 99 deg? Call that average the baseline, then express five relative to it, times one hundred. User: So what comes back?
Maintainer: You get 278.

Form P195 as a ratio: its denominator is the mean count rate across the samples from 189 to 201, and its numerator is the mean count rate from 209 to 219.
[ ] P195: 0.98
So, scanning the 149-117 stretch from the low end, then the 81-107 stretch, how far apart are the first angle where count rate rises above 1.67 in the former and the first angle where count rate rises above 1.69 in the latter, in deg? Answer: 54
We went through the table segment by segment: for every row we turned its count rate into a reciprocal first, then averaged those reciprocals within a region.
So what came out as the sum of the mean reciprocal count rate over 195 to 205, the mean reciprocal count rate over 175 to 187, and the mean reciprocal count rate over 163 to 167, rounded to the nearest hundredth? 1.82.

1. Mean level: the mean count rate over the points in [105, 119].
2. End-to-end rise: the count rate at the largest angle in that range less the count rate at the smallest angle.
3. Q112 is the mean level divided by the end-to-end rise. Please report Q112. -32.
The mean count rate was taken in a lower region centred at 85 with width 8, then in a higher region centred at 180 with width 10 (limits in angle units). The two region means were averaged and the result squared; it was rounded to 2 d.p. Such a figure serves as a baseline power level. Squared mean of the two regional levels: 2.94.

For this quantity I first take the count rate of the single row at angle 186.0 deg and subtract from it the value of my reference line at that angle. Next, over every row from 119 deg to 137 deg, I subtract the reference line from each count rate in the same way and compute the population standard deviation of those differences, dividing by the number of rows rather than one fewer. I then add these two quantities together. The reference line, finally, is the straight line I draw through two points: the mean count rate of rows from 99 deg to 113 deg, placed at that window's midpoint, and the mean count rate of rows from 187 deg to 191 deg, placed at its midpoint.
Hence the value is 0.29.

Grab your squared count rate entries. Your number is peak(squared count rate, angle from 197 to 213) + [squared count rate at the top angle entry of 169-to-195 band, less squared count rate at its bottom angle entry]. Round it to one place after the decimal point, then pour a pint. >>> 3.8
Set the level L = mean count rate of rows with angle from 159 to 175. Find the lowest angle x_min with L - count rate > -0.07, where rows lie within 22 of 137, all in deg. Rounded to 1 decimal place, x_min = 116.0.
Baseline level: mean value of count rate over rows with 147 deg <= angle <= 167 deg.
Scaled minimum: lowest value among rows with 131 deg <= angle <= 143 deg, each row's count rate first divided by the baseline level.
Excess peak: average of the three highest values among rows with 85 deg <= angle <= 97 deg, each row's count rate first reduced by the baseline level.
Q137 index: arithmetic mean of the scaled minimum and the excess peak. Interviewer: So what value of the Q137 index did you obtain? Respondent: 0.46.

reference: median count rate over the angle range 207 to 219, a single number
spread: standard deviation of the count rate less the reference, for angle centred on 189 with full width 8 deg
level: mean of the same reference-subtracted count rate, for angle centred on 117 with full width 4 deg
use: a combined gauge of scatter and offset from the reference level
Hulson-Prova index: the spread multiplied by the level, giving 0.000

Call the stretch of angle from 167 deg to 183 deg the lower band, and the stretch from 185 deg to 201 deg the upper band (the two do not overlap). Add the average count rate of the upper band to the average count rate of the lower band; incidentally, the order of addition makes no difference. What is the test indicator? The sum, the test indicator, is 3.35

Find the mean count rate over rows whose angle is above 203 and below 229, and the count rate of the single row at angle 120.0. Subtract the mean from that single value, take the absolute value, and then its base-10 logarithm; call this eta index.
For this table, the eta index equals -1.2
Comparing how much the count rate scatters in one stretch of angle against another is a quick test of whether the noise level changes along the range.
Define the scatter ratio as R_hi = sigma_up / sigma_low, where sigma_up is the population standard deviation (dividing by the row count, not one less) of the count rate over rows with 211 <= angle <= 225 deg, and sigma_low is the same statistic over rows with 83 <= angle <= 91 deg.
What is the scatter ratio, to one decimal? 0.4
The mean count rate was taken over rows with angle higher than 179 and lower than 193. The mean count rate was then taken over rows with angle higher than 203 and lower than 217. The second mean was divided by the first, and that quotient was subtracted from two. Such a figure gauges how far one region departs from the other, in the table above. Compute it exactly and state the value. 1.01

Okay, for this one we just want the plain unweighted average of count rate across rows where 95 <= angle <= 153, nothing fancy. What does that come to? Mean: 1.56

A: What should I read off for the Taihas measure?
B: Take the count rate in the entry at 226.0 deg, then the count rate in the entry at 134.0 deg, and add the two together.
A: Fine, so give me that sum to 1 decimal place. 3.0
